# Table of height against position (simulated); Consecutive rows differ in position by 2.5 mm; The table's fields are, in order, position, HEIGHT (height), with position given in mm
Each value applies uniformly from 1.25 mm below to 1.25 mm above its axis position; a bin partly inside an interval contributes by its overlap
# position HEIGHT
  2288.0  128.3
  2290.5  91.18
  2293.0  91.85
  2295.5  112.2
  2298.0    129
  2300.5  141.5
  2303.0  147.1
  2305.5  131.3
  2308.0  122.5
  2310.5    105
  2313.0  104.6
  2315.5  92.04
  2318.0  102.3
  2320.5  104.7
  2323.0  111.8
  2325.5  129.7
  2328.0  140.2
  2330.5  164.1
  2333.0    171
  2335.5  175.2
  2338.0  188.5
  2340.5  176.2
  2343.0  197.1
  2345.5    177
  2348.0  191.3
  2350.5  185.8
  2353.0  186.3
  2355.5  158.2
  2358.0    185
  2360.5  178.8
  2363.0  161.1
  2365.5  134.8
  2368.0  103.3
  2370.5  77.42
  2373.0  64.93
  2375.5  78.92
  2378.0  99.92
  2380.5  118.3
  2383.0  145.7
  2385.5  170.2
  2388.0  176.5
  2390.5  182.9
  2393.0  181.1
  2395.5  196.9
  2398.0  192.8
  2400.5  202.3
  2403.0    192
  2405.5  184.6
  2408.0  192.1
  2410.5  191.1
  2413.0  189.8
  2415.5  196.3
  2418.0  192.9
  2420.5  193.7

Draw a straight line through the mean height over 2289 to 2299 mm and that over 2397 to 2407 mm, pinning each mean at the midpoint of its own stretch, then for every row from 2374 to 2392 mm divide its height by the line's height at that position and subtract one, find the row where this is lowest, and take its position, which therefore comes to 2375.5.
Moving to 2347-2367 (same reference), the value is 2365.5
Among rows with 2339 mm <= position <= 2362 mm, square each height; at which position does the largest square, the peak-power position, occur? 2343.0 mm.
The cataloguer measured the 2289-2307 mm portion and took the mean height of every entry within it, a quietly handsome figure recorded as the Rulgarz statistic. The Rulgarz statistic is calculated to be 121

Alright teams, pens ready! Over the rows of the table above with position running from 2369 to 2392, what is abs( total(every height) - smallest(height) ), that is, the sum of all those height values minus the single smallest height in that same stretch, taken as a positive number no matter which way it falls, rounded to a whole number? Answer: 1050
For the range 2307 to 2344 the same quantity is 1993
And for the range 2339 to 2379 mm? 2291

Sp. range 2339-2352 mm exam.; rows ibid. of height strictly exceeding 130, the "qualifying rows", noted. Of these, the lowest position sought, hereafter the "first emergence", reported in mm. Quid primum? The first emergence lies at 2340.5 mm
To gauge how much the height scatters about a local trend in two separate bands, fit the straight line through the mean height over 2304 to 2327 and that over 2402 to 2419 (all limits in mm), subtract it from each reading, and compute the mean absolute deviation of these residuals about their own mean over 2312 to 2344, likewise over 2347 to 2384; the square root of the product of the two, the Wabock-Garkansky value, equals 34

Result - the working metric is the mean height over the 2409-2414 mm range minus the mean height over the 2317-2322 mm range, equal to 87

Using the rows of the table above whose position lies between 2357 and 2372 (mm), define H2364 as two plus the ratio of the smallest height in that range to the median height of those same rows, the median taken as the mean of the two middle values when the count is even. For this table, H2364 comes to 2.52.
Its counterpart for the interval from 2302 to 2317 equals 2.81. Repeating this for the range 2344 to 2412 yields 2.36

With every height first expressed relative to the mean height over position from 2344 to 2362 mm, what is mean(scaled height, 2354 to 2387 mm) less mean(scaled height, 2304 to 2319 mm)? 0.11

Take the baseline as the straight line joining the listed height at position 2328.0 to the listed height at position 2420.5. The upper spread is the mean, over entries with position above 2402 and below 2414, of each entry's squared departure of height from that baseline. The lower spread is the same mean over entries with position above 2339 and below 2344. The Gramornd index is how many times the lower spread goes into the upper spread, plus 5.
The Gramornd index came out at 5.01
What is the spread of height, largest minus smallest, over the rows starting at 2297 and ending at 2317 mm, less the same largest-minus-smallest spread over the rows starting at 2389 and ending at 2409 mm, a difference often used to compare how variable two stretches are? 34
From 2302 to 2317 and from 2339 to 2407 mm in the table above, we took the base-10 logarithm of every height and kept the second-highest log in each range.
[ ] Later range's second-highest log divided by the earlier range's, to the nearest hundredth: 1.08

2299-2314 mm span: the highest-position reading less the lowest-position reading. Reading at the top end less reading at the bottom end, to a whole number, -37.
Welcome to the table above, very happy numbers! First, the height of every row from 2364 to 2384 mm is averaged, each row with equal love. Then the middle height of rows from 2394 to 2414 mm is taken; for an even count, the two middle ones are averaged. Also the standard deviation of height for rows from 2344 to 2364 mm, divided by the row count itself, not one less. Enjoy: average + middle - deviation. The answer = 284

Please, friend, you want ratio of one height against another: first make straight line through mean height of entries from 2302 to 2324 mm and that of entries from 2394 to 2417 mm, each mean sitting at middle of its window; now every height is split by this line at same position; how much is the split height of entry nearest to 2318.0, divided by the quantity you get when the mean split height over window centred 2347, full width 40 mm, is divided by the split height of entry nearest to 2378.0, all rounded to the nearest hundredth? 0.42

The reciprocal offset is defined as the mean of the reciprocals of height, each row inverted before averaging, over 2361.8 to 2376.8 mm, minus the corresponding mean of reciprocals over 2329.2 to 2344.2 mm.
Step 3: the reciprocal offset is 0.0051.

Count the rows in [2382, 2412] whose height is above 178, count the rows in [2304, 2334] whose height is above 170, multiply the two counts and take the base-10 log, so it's 1.0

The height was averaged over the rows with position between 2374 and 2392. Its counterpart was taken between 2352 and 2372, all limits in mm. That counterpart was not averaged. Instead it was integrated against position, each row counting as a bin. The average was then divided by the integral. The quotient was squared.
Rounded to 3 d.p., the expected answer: 0.002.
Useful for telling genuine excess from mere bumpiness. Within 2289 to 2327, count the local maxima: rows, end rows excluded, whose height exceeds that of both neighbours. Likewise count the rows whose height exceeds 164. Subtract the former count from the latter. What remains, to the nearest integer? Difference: -1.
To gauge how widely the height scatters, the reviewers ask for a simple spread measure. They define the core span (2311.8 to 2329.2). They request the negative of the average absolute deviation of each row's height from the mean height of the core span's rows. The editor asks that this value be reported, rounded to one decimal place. -13.0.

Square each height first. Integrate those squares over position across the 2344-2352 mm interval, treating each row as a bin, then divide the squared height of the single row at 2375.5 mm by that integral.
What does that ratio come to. 0.02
